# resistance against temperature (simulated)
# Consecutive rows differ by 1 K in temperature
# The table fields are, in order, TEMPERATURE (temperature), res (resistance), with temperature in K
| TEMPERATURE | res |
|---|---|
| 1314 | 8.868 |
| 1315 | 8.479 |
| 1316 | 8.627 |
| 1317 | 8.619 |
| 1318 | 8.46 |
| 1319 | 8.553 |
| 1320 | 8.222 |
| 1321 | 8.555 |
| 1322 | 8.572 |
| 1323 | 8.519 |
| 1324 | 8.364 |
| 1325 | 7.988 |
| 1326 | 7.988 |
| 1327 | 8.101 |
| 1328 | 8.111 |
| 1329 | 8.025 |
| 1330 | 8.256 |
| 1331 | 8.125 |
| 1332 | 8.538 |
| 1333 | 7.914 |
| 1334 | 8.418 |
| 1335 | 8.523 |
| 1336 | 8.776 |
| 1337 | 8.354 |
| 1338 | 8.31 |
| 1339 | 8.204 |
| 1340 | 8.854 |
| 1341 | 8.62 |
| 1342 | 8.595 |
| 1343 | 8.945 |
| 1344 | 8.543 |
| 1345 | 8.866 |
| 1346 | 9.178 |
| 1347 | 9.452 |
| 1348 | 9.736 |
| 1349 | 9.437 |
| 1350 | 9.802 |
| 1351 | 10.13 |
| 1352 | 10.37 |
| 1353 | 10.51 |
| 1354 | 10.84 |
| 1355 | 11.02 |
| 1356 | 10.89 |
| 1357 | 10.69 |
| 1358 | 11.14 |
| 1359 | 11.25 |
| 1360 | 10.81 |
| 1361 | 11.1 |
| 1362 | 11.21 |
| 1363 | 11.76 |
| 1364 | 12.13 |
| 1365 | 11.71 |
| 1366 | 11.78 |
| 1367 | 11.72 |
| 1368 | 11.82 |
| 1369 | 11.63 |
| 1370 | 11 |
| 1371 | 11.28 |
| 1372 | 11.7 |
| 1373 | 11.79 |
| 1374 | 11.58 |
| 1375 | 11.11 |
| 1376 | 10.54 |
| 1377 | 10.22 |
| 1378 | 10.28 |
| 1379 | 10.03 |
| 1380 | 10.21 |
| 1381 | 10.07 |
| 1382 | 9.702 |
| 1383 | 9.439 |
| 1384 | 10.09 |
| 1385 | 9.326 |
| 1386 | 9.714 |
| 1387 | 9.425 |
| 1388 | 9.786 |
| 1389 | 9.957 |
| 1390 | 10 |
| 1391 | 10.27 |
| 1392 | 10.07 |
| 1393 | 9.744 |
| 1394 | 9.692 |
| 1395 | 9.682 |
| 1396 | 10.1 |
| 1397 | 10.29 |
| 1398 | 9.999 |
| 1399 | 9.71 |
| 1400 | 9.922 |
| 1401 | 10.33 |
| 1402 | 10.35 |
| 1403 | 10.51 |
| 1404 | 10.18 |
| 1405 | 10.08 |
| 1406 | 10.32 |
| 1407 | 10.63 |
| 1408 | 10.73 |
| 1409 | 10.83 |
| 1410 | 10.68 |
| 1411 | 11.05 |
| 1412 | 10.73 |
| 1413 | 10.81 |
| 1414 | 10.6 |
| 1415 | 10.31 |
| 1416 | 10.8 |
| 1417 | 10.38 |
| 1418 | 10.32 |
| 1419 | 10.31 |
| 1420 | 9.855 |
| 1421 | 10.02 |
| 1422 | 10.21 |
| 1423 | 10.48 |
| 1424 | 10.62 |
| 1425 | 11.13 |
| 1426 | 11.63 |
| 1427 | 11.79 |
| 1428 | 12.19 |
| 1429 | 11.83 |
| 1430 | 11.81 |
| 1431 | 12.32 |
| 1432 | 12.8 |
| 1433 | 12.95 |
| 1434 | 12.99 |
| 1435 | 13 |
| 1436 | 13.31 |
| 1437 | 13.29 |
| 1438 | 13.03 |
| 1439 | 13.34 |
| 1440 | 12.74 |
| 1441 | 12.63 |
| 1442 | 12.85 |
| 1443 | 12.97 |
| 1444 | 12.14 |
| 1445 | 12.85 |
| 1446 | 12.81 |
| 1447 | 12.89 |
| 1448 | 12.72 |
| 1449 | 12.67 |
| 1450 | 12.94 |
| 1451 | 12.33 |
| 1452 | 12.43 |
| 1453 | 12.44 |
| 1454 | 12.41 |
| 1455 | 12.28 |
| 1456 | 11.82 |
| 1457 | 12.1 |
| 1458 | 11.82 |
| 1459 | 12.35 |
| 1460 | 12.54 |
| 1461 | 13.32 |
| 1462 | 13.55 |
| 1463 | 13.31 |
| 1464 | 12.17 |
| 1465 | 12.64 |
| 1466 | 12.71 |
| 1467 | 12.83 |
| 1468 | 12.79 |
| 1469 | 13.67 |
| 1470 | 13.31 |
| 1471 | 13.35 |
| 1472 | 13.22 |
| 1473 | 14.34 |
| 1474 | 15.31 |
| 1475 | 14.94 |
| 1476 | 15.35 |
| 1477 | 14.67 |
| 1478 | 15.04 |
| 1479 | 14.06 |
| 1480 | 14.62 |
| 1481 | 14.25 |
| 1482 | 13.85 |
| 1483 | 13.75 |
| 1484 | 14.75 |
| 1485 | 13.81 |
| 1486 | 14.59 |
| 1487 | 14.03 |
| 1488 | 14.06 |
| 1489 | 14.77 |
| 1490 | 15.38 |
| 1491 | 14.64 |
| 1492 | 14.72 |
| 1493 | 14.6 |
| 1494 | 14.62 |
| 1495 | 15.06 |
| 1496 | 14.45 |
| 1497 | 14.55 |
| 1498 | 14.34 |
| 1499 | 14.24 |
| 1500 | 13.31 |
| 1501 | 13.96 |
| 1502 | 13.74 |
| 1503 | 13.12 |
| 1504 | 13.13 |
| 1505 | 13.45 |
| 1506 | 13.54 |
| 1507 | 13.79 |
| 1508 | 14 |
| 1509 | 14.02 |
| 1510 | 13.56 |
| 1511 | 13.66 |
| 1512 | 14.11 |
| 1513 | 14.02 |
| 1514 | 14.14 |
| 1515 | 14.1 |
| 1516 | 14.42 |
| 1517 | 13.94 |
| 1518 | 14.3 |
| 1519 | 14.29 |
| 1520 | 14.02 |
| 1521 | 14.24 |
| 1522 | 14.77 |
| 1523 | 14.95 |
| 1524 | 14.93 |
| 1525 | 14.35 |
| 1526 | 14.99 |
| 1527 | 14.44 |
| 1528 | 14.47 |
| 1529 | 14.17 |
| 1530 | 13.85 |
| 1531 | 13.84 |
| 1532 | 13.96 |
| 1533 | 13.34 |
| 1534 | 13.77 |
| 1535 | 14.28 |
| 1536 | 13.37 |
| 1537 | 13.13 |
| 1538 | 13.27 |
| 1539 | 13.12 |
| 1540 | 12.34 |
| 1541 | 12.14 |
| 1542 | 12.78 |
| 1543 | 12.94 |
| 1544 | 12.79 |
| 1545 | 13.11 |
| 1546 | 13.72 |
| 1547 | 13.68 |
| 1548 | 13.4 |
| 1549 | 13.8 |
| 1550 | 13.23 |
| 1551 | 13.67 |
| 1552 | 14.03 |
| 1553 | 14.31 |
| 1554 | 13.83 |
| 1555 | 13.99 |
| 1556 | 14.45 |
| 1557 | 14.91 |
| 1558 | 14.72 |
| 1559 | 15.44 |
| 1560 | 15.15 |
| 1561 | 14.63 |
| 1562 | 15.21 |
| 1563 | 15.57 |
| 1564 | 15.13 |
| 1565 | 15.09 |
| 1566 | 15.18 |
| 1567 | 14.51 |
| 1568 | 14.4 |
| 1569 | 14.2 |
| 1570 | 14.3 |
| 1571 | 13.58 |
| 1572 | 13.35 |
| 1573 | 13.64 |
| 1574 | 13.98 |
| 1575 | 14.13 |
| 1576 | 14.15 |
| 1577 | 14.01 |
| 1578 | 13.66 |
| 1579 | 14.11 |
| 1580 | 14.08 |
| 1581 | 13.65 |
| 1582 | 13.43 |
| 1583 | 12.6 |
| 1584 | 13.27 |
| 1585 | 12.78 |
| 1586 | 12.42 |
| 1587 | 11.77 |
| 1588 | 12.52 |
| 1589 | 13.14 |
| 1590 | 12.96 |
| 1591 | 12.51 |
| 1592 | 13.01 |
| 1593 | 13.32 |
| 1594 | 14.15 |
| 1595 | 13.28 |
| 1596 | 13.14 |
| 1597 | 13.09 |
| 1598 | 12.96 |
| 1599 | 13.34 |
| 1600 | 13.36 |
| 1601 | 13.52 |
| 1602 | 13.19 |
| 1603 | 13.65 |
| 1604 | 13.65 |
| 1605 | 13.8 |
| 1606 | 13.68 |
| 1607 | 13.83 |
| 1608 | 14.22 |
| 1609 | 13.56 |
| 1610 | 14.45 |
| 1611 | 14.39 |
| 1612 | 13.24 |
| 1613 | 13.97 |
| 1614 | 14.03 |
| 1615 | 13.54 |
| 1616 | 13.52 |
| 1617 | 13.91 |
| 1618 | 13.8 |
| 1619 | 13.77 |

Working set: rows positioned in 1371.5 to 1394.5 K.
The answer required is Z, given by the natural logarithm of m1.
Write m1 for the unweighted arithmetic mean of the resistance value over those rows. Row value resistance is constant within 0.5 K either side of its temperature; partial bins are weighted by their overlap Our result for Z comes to 2.32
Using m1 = 10.2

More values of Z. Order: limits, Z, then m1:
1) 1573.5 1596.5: 2.59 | 13.3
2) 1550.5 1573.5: 2.67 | 14.5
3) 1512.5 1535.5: 2.66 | 14.2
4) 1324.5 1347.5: 2.14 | 8.5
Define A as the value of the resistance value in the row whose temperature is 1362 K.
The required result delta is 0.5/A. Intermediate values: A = 11.21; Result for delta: 0.045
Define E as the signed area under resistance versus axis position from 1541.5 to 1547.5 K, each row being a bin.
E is 79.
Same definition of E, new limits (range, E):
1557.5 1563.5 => 91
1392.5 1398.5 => 60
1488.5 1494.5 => 89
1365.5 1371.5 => 69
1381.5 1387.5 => 58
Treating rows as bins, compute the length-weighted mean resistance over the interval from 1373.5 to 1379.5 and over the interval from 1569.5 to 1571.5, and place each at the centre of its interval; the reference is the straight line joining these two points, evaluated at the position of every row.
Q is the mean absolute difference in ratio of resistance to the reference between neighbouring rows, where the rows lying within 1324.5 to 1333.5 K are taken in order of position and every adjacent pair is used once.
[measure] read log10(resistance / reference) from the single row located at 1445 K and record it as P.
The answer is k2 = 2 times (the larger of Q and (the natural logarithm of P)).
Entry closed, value 0.041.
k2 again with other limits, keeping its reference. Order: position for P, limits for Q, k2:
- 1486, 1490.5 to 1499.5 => 0.033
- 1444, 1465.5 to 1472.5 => 0.043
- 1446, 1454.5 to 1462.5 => 0.064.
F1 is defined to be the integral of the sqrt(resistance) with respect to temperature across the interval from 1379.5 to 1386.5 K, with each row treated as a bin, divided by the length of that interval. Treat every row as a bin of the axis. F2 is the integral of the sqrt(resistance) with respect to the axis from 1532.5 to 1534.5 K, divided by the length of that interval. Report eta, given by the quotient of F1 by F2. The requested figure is 0.8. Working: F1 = 3.13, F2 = 3.7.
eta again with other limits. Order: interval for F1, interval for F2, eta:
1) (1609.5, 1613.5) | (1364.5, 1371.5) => 1.1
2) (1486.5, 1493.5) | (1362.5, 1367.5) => 1.1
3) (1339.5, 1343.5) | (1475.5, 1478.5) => 0.8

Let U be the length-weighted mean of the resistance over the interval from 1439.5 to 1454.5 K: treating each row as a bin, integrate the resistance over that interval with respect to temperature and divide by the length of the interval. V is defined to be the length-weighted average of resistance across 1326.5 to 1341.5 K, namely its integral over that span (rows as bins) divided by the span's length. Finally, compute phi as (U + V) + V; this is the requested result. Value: 29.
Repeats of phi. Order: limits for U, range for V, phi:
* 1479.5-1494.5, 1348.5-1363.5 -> 36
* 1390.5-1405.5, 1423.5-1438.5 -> 35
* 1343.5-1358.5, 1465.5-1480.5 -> 38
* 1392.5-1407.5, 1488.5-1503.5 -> 39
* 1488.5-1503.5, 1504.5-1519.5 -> 42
